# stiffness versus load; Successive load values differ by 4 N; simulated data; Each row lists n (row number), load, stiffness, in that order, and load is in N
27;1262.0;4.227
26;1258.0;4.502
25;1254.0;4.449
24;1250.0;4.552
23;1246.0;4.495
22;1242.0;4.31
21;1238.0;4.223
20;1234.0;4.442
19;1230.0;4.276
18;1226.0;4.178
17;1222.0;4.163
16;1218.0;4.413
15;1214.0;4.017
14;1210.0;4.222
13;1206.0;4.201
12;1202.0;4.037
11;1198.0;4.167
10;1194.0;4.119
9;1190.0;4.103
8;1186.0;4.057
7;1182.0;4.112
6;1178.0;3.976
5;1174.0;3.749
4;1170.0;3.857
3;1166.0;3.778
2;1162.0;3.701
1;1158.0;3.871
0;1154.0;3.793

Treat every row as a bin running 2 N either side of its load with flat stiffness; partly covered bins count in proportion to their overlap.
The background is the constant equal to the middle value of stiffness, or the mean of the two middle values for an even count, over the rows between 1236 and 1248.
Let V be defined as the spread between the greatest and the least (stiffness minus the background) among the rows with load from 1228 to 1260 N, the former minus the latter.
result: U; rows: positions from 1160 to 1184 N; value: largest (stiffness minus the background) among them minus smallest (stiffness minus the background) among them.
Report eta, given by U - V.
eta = 0.08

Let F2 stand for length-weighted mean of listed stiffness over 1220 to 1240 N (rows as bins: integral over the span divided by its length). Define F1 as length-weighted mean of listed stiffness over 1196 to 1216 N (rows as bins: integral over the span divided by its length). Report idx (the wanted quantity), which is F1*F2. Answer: 17.6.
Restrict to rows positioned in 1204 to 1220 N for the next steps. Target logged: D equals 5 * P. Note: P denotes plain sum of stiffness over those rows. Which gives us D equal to 84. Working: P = 16.9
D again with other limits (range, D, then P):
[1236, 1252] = 88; 17.6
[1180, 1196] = 82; 16.4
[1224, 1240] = 86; 17.1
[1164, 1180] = 77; 15.4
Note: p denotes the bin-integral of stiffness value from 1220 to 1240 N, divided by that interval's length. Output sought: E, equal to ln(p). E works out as 1.45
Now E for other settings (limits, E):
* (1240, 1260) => 1.50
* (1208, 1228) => 1.43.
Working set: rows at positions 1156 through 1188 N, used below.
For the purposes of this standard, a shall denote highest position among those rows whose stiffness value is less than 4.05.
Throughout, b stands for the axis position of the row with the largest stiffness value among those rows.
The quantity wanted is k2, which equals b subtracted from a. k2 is -4 N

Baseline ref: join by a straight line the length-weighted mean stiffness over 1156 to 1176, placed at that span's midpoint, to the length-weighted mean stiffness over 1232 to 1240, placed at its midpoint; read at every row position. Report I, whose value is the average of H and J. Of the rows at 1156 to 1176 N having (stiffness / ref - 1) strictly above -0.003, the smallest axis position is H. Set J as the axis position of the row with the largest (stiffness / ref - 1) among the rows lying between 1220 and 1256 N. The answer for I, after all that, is 1196 N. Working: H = 1158.0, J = 1234.0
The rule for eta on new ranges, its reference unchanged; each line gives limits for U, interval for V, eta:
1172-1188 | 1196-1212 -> 0.18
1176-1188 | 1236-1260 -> -0.19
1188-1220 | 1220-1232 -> 0.28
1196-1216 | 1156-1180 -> -0.07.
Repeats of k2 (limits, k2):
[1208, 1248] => -32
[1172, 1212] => -8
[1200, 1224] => -4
